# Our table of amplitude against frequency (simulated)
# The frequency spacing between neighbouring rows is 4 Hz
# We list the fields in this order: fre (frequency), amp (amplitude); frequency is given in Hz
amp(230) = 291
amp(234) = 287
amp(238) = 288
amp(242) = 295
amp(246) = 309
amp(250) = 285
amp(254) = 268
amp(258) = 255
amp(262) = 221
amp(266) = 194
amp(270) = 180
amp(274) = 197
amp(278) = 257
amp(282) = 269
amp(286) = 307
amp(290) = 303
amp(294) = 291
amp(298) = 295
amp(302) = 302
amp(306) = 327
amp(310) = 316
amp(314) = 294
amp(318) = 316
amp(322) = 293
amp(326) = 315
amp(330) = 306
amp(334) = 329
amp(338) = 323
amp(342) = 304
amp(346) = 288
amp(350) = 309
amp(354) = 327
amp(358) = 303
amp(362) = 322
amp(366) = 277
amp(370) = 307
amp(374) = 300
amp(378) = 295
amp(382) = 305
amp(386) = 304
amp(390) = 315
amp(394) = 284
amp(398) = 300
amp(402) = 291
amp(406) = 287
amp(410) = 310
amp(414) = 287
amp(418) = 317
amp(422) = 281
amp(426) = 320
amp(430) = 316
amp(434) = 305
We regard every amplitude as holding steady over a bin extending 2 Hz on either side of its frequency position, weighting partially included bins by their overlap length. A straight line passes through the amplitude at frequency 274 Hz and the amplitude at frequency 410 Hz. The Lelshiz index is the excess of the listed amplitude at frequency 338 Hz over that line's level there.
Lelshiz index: 73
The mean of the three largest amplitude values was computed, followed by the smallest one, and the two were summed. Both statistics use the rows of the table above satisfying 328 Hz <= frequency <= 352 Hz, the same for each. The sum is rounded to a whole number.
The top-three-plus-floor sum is 608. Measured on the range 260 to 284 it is 429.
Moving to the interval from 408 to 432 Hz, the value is 599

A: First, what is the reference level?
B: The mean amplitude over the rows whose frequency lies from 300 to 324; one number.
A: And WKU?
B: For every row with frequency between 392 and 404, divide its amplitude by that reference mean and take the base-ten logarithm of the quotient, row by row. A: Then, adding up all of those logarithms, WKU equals -0.07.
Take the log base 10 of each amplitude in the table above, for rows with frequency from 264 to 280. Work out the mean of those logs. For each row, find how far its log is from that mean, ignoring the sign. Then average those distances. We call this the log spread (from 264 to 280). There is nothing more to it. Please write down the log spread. 0.049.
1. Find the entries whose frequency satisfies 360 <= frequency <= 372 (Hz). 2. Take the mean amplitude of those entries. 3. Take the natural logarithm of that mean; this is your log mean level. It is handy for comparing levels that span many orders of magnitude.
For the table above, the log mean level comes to 5.71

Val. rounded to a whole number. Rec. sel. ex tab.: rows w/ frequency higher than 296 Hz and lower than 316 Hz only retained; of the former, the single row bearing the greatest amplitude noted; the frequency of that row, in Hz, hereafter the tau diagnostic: 306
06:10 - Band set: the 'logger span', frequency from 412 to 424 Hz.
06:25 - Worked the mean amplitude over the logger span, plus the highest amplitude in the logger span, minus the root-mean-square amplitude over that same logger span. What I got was 317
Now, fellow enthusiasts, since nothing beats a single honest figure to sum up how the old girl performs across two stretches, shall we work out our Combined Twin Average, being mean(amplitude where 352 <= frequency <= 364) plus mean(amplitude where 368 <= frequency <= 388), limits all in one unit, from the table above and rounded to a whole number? 620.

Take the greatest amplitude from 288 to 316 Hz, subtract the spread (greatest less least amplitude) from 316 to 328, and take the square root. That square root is 17.4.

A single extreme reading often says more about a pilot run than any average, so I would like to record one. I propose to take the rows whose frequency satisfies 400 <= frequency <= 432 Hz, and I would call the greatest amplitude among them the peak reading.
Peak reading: 320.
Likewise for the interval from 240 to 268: 309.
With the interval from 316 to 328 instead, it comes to 316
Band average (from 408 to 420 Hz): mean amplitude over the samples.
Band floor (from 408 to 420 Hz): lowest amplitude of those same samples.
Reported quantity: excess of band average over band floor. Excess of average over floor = 18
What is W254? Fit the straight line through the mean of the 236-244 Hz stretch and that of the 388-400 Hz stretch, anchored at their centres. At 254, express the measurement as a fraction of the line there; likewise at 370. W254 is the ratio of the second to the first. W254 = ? 1.12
